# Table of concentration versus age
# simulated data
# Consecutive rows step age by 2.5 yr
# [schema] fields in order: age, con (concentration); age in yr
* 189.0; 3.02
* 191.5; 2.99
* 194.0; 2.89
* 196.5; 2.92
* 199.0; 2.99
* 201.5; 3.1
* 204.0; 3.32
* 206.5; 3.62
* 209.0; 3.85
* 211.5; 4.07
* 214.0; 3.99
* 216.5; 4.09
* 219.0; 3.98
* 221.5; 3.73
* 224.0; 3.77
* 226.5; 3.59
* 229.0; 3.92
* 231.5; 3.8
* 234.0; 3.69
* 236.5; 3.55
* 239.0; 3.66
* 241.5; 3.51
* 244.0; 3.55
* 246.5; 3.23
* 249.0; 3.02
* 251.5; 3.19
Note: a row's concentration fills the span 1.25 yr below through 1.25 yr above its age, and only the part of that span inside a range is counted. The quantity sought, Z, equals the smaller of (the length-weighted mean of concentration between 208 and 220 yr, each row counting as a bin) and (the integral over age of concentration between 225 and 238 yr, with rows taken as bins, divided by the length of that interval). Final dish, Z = 3.71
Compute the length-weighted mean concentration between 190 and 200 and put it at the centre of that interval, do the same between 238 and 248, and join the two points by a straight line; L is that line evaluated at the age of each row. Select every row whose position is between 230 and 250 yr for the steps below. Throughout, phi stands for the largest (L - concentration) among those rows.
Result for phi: 0.5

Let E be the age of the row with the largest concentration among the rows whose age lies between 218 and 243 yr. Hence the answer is 219.0 yr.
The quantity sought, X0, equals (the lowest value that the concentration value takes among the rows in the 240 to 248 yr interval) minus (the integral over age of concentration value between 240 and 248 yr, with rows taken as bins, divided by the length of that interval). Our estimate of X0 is -0.194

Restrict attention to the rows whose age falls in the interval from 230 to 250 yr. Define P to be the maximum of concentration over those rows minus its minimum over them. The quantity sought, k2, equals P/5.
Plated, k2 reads 0.16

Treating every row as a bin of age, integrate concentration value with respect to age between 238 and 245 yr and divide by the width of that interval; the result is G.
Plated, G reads 3.57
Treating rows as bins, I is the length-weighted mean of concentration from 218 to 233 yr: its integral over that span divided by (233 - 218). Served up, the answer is 3.79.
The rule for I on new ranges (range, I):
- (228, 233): 3.85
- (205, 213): 3.83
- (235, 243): 3.58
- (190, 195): 2.95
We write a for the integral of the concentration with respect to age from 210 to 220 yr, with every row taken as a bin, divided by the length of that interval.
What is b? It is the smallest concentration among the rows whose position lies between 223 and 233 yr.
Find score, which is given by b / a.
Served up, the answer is 0.89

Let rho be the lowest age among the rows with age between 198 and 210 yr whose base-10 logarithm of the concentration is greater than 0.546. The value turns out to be 206.5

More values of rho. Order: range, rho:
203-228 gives 206.5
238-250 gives 239.0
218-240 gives 219.0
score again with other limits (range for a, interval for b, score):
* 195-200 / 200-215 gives 1.05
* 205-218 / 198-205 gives 0.76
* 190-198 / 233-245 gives 1.19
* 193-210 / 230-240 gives 1.10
